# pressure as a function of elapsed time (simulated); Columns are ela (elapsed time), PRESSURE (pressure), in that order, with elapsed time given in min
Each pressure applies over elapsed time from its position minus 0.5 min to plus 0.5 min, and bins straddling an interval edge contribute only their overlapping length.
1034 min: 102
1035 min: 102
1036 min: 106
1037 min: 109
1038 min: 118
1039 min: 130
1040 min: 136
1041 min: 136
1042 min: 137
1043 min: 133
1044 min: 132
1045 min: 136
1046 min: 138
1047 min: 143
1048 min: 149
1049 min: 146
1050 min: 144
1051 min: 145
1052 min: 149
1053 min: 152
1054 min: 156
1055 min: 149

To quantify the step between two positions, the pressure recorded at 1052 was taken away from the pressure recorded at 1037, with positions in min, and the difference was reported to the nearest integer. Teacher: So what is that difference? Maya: -40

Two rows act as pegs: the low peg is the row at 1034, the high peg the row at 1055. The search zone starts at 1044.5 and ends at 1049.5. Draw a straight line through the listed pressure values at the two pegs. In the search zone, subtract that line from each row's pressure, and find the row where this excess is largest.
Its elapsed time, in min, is 1048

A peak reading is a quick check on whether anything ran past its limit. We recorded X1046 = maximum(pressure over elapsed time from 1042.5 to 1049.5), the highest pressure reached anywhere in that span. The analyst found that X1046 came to 149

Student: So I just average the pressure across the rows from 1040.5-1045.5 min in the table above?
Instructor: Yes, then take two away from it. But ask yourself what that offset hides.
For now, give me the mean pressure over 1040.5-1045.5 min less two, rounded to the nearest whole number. 133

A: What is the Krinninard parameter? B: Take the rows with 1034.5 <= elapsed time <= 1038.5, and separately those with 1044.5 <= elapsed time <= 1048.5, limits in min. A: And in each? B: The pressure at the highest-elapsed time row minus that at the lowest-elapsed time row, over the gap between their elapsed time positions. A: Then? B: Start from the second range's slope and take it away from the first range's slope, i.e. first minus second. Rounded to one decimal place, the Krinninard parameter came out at 1.0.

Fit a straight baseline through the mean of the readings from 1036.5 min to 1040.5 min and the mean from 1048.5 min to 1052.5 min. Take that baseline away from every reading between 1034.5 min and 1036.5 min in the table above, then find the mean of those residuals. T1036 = -14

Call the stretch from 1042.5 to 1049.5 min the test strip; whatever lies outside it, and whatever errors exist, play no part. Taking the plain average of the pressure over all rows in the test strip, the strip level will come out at 140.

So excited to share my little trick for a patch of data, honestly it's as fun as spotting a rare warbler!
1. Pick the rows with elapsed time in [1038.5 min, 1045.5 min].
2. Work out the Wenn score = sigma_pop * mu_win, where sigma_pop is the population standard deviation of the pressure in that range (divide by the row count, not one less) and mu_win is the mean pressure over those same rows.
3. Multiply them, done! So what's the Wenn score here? 327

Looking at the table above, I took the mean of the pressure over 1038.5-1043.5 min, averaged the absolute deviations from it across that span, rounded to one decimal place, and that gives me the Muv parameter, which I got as 2.3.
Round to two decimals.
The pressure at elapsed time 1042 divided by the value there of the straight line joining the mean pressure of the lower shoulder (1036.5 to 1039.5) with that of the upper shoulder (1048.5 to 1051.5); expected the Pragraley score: 1.07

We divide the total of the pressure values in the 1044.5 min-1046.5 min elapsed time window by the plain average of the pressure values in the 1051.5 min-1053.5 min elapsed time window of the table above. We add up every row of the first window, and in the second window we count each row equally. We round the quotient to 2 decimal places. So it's 1.82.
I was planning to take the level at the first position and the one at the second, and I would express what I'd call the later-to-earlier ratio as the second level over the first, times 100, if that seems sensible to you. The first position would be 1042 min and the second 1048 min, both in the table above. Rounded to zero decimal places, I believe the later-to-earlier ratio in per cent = 109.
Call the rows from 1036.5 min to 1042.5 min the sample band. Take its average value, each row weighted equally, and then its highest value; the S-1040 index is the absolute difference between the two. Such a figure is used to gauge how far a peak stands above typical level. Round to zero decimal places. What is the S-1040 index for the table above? 9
